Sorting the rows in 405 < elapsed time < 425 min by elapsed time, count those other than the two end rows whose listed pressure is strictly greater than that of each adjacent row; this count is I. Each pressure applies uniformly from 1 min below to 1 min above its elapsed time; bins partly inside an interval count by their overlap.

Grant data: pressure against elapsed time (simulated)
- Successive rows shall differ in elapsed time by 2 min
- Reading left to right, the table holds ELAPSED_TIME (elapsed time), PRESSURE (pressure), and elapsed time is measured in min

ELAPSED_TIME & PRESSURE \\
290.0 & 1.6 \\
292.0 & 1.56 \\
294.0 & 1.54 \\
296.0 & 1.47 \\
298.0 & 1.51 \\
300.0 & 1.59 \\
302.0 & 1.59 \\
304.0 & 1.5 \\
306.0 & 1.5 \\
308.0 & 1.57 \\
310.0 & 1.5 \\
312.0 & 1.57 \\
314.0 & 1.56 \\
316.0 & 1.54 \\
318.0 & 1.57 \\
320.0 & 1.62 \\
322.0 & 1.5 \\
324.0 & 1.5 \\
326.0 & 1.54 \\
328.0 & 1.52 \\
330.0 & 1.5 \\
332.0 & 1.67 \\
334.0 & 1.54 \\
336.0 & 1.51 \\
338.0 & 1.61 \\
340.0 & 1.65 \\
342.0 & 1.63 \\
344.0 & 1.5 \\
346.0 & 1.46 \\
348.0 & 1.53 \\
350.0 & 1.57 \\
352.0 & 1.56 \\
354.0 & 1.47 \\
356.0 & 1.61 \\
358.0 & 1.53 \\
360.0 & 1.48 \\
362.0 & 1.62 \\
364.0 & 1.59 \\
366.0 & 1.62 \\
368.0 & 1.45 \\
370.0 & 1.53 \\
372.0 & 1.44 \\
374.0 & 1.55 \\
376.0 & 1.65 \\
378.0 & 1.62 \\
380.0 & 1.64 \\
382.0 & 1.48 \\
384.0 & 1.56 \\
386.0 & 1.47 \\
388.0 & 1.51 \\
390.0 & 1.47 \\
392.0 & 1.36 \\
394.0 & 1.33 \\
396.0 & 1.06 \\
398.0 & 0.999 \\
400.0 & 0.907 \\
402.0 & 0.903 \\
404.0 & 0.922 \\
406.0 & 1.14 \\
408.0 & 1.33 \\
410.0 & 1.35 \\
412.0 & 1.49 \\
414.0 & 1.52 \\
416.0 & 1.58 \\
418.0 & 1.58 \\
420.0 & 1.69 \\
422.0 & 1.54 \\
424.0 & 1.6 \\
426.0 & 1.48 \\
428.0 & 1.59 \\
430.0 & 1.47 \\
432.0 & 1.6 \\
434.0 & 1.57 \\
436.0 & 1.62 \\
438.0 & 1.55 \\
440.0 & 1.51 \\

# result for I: 1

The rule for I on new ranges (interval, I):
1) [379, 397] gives 2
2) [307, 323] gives 2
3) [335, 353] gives 2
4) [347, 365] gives 3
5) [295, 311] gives 1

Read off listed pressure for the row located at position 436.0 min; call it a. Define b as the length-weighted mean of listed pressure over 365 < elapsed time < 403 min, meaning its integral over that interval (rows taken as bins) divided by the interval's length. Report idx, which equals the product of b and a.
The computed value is 2.3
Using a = 1.62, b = 1.40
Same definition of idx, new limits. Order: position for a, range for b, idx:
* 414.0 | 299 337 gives 2.4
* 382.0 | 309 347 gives 2.3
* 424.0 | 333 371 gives 2.5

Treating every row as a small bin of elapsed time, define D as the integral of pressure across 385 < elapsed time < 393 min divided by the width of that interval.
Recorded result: 1.45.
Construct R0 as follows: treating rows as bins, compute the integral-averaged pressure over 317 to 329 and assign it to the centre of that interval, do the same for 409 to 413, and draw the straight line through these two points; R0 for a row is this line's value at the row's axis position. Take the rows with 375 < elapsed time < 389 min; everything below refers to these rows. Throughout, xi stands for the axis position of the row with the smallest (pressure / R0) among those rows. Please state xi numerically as 386.0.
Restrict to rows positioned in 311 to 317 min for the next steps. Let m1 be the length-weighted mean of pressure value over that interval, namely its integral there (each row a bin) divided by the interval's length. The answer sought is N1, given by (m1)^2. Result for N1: 2.42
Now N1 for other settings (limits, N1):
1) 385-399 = 1.73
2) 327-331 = 2.28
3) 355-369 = 2.42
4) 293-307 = 2.34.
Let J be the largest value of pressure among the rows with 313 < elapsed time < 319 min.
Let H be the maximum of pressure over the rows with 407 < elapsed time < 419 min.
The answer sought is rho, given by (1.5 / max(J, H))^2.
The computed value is 0.901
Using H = 1.58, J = 1.57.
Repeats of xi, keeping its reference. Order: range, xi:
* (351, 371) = 368.0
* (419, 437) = 430.0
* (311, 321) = 316.0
